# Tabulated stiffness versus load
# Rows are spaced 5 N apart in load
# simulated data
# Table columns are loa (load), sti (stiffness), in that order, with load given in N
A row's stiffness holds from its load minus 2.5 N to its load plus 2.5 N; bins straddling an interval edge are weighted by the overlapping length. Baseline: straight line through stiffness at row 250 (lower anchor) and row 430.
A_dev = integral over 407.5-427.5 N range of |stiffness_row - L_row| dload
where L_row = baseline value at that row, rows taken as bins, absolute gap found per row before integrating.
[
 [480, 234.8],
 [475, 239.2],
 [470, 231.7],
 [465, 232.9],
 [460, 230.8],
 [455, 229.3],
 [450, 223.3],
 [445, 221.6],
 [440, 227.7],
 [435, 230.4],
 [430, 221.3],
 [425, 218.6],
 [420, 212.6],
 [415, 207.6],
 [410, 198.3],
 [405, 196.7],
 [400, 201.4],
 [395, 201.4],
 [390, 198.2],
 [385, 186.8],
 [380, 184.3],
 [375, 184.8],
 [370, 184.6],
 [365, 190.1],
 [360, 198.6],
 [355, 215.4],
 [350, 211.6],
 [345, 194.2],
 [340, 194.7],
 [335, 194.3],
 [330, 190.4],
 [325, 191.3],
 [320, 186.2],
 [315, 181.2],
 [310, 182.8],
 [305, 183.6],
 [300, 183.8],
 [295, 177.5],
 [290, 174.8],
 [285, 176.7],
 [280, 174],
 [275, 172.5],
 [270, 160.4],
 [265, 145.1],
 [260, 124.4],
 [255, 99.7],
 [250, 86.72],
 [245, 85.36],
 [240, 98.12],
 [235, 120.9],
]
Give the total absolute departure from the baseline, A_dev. 64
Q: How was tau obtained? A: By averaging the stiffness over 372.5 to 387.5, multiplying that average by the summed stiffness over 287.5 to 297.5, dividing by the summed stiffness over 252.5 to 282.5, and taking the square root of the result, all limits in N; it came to 8.6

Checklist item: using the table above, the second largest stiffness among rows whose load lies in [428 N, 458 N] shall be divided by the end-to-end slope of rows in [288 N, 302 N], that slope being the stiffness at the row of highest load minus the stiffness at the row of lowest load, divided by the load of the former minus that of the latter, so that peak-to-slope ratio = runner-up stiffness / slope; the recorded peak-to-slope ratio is 255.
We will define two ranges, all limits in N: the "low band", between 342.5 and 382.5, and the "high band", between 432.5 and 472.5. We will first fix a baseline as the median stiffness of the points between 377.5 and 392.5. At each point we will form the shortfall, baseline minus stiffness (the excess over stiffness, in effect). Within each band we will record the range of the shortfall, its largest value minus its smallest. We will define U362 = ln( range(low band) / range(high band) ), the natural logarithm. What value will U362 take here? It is 1.0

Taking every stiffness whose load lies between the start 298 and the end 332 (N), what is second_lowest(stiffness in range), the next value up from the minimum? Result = 182.8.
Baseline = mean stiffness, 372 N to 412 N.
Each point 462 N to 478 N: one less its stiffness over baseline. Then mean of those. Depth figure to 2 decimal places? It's -0.21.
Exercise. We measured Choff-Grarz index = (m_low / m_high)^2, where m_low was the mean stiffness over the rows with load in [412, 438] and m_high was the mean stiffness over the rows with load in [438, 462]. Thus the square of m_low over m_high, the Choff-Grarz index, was 0.9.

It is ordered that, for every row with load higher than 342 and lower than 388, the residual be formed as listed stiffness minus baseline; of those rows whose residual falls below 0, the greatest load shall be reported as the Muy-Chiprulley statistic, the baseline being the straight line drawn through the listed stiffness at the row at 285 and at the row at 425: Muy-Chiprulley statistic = 385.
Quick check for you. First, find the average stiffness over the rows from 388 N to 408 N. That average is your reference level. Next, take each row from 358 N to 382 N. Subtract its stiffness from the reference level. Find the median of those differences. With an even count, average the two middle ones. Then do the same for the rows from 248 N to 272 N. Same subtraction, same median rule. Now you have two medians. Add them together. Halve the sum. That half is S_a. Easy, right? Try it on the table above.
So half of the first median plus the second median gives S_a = 45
